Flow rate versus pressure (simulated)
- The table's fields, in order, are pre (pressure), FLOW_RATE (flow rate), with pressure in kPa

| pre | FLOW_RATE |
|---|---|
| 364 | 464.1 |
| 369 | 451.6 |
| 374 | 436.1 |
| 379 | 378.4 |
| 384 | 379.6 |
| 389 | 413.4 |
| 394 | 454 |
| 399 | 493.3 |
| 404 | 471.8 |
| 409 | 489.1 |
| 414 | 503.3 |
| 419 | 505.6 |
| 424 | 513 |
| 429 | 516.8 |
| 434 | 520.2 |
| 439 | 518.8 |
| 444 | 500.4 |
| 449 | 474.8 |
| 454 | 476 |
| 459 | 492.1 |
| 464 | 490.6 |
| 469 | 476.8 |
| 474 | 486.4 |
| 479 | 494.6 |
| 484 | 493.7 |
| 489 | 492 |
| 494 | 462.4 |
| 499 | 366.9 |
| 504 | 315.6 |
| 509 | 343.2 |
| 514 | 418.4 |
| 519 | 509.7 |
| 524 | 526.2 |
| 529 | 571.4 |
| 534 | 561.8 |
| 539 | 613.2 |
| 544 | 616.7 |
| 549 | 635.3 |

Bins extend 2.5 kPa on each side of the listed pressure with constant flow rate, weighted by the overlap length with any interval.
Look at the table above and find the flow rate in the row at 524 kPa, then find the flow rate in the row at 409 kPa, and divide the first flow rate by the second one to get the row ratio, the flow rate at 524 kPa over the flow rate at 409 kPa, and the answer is 1.076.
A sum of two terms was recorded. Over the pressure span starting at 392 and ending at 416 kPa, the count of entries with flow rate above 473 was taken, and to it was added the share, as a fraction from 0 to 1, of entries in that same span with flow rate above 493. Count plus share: 3.4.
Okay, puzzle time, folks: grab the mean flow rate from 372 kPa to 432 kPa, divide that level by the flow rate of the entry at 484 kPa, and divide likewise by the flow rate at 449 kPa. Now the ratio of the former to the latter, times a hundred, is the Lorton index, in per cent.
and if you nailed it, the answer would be 96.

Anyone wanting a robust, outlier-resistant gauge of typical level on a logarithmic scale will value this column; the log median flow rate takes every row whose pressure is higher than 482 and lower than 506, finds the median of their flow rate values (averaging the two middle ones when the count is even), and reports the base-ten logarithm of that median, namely 2.67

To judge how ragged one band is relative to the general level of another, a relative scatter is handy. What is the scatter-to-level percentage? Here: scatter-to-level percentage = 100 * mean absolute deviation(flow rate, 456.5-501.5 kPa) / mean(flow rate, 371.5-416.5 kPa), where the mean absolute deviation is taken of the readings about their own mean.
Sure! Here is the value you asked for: 5.8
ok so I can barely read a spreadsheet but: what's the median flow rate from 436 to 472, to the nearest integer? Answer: 491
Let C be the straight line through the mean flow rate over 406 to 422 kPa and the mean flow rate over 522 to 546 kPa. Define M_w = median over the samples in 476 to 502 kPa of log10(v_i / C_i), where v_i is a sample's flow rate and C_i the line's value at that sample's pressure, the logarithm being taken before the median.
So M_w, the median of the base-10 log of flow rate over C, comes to -0.047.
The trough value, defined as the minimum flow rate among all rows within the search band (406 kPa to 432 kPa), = 489.1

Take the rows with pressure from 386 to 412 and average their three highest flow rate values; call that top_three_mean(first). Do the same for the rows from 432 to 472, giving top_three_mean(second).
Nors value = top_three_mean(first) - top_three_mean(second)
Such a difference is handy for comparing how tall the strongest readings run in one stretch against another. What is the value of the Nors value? -28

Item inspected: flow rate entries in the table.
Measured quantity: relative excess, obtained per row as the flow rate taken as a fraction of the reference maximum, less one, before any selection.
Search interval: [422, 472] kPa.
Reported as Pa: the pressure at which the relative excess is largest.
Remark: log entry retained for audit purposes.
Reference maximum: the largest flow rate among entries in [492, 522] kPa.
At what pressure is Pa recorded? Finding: 434 kPa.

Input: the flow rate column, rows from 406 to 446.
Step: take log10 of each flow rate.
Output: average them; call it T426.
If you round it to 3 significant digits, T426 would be 2.71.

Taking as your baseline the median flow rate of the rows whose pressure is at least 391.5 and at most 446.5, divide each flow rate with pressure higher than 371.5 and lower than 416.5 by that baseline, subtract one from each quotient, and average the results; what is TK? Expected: -0.11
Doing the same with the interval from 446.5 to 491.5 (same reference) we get -0.03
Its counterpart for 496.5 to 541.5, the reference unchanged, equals -0.07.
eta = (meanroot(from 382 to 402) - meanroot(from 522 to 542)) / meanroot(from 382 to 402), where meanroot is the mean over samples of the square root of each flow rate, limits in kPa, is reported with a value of -0.14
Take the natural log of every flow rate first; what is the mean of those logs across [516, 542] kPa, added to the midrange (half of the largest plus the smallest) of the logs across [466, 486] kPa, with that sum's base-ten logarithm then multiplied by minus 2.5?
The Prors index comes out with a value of -2.74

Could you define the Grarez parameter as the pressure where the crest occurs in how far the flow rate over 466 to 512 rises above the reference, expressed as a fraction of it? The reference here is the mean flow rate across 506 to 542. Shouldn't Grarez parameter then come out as 479 kPa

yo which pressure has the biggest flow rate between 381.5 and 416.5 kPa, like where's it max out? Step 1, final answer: 414 kPa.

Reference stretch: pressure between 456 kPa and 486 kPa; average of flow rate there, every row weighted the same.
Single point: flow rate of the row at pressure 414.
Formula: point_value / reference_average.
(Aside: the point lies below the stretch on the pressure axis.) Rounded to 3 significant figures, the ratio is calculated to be 1.03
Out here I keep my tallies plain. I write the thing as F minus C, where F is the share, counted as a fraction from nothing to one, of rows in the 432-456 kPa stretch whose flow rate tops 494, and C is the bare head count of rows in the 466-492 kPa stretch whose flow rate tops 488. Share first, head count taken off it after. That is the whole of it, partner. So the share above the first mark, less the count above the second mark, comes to -2.4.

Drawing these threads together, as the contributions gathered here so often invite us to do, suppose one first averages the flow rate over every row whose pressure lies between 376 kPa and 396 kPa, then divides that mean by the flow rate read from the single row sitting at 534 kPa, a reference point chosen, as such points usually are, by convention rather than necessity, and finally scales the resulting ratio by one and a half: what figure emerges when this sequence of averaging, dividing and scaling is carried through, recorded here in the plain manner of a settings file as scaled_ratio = 1.1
